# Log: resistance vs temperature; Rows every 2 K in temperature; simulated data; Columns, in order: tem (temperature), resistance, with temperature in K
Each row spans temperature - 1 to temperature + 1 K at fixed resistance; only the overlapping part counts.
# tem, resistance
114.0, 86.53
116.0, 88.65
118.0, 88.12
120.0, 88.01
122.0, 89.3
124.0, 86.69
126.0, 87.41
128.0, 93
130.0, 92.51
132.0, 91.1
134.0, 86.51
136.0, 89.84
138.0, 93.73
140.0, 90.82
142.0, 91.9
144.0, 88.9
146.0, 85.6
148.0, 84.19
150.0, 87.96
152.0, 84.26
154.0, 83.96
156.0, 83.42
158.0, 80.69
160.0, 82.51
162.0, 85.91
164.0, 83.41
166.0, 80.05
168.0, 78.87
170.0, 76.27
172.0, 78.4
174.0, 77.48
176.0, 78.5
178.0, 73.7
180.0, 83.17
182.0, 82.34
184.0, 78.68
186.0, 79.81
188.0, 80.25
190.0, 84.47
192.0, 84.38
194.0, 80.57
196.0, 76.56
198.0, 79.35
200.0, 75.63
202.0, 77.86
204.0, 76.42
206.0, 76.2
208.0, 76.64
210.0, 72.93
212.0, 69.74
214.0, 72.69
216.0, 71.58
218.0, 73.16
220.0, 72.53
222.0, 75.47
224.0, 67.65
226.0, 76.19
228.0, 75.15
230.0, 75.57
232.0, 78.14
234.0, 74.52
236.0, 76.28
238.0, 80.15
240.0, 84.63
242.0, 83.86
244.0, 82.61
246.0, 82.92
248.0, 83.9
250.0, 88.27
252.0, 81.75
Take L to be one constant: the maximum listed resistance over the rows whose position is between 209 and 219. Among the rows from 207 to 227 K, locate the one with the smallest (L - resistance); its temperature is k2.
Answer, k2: 208.0 K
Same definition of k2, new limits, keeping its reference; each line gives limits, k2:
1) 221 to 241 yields 240.0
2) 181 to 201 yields 190.0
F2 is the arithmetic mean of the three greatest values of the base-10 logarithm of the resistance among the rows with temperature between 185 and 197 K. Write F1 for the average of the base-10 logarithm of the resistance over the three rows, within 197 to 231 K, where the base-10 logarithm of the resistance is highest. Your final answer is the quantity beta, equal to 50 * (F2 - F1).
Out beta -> 1.4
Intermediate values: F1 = 1.89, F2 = 1.92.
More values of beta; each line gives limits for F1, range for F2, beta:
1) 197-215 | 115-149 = 3.9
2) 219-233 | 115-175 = 4.2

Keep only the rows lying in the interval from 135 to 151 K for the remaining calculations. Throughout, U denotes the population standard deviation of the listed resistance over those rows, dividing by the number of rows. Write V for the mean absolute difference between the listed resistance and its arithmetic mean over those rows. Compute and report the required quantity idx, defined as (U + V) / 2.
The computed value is 2.71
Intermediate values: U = 3.0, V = 2.5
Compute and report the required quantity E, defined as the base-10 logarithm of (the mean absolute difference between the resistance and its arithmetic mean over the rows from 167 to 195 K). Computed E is 0.37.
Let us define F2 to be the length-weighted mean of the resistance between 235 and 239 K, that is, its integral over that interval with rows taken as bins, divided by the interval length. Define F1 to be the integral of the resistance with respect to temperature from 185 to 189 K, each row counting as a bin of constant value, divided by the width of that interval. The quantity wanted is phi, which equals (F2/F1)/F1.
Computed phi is 0.0122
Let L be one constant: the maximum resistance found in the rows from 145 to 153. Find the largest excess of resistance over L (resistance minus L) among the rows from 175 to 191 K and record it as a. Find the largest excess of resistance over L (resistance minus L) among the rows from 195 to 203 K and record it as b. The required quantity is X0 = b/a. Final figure 2.5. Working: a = -3.5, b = -9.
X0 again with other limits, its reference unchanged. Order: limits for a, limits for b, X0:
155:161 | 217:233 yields 2.2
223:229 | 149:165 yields 0.0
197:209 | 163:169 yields 0.5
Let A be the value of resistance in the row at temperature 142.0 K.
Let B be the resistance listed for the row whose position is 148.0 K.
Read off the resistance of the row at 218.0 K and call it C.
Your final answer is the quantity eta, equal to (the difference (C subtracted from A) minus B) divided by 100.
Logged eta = -0.65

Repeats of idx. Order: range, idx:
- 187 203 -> 2.80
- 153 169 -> 2.02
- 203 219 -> 2.21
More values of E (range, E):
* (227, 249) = 0.55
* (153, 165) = 0.06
